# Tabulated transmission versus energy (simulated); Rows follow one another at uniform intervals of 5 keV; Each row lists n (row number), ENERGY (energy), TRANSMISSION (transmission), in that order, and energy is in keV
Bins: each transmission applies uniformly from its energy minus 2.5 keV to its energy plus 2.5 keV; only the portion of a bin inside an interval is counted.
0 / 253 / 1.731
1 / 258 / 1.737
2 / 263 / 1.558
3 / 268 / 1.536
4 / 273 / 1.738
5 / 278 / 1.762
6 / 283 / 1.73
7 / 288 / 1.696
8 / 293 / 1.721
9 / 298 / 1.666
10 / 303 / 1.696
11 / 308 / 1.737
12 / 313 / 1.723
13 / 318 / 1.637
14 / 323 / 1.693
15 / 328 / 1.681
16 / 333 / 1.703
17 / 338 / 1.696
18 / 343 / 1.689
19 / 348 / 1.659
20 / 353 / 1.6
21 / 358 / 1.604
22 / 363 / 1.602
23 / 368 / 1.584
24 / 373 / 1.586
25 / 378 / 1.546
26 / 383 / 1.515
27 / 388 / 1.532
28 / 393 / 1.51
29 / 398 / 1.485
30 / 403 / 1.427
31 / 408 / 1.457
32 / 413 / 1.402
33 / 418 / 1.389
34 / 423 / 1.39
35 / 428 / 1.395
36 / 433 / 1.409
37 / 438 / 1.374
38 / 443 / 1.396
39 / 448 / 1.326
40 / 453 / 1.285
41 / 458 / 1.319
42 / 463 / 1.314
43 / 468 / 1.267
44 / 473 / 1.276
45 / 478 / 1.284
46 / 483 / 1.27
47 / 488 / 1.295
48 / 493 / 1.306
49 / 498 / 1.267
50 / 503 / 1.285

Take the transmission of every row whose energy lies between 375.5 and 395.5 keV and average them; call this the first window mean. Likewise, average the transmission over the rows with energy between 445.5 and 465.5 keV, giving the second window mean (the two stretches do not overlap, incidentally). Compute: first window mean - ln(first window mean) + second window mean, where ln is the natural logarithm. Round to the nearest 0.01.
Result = 2.41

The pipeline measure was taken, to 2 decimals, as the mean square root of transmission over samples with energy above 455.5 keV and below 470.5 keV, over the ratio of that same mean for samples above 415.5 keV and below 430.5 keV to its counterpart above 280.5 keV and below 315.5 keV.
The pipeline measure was 1.26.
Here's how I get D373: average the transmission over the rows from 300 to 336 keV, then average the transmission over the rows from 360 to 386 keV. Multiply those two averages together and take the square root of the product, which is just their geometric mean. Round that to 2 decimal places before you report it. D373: 1.63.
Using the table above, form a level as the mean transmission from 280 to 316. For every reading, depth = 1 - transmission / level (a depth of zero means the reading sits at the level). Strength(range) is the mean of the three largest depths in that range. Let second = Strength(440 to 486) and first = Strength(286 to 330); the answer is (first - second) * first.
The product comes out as -0.006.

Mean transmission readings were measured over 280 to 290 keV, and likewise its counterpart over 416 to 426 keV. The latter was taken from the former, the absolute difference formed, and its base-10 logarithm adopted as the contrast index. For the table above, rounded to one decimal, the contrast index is -0.5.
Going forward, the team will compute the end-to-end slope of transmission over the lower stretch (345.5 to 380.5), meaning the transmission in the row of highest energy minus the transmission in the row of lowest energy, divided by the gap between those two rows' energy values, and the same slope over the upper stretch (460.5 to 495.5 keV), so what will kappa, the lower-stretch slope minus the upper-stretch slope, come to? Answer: -0.0035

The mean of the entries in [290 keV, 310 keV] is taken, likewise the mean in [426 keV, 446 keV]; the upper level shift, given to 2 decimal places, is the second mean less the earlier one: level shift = -0.31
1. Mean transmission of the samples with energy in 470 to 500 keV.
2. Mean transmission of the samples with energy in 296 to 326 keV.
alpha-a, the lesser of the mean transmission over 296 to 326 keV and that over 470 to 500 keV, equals 1.28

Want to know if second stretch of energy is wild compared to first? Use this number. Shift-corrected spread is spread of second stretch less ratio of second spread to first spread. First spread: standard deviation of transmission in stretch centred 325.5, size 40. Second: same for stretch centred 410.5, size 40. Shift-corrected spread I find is -1.53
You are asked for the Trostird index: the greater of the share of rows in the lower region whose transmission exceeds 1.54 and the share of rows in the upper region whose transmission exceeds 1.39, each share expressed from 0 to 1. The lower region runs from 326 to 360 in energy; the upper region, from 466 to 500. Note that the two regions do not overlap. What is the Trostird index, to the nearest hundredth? 1.00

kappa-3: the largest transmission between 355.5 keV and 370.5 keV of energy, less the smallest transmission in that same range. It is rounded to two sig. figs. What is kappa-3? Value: 0.020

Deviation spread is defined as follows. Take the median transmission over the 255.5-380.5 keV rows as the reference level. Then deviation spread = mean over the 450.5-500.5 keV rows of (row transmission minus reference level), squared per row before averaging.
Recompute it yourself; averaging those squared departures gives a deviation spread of 0.16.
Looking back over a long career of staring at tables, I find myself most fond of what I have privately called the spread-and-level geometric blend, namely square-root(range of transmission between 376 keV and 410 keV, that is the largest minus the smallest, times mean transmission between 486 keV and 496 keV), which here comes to 0.39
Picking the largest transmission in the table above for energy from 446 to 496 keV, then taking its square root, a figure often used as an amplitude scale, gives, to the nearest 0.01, 1.15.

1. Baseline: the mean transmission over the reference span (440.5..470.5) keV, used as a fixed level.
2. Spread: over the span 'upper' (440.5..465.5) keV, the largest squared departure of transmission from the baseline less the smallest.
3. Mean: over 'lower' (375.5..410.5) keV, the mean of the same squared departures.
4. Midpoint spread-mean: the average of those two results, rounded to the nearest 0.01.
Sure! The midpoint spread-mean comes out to 0.02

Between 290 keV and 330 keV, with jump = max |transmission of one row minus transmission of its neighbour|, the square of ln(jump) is 6.0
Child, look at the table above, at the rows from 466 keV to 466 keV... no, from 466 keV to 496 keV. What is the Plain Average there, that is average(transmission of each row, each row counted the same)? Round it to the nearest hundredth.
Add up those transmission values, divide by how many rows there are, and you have 1.28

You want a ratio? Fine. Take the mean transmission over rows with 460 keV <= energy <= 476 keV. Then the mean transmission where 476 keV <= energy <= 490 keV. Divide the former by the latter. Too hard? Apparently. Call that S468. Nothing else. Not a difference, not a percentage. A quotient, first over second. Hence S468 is 1.00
